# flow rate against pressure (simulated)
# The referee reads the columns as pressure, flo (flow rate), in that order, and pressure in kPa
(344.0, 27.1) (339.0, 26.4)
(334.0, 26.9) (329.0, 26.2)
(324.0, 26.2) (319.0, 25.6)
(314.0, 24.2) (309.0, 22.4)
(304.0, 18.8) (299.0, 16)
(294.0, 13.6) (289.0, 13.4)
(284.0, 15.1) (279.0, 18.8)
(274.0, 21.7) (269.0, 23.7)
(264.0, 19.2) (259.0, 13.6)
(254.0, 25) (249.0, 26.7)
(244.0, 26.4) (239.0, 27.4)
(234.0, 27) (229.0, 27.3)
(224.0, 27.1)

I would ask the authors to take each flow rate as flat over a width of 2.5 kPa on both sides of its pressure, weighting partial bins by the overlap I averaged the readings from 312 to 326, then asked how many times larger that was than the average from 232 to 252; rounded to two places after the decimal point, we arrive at 0.94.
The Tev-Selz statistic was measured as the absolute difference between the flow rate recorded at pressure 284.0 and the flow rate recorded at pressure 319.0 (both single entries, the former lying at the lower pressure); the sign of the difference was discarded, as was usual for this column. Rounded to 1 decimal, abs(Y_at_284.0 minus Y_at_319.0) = 10.5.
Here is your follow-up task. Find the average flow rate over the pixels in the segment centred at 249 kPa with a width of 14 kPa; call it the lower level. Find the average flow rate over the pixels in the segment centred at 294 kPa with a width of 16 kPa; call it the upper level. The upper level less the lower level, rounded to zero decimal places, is -12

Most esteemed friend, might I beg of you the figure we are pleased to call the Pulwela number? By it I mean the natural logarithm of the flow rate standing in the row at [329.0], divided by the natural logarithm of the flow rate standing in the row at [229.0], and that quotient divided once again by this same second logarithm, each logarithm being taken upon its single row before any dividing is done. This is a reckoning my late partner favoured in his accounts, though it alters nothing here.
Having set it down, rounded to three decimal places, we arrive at 0.299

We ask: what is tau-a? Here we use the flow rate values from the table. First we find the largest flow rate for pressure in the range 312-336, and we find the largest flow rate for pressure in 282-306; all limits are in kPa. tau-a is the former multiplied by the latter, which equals 506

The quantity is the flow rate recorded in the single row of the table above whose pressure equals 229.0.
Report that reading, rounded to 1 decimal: 27.3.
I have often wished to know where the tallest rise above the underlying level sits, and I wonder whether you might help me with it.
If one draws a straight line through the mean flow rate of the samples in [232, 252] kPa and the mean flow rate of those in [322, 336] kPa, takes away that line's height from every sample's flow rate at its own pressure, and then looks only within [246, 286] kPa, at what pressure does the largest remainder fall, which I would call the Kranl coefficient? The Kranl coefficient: 249.0 kPa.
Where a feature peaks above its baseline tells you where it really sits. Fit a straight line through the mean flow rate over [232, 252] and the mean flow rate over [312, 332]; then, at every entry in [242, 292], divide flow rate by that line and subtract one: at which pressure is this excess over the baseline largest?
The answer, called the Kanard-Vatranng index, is 249.0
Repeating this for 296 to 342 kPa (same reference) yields 334.0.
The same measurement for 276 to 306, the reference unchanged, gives 304.0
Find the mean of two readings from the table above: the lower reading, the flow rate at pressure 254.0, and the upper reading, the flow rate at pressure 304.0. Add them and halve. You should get 21.9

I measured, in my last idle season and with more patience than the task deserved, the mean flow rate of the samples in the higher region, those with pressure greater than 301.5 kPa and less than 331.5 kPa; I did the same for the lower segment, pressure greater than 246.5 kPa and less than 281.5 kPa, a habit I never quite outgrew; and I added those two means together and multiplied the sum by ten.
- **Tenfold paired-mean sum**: 451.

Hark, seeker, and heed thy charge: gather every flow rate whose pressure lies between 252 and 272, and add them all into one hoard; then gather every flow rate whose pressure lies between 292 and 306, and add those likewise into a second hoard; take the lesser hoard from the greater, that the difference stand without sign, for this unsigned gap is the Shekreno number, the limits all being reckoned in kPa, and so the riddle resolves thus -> 33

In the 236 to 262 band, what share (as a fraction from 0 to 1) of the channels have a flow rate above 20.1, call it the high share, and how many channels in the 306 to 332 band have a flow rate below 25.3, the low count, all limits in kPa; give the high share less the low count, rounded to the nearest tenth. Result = -1.2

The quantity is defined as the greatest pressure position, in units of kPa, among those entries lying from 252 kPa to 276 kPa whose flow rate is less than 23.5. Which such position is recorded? 274.0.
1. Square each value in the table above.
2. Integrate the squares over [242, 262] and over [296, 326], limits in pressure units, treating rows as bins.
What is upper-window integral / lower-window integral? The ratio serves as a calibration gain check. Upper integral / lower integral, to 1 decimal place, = 1.4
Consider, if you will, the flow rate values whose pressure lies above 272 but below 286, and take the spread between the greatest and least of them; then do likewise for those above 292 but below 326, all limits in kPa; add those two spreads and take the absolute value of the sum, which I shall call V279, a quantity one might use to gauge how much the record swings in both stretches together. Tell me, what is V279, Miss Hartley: 19.2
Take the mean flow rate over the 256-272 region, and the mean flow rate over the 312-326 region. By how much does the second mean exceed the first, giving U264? 6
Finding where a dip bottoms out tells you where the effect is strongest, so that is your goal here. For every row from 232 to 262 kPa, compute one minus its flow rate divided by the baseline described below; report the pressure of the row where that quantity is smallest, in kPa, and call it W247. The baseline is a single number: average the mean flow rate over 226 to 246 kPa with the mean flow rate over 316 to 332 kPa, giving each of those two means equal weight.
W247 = 239.0 kPa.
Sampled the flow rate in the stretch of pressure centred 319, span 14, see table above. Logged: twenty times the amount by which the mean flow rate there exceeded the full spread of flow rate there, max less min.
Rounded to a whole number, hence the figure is 467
